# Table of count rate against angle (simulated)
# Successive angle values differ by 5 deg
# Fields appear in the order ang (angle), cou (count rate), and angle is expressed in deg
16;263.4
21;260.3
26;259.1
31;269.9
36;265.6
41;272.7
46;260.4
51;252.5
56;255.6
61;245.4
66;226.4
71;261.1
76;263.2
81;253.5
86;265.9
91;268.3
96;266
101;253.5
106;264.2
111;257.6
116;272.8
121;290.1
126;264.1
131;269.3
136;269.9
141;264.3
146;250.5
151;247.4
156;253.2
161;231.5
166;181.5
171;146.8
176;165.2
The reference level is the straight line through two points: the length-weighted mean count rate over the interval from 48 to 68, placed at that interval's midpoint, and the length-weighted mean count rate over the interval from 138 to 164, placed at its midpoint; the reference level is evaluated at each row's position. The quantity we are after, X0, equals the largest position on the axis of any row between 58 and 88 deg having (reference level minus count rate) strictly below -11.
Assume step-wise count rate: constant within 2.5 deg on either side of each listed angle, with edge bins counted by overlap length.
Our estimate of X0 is 86 deg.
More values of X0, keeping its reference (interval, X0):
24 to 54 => 46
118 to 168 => 141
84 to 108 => 106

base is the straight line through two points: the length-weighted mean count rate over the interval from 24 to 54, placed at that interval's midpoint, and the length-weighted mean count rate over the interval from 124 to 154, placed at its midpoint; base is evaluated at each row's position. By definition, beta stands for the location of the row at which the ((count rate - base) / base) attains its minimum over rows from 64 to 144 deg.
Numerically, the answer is 66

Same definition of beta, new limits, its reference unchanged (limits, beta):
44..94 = 66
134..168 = 166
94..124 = 101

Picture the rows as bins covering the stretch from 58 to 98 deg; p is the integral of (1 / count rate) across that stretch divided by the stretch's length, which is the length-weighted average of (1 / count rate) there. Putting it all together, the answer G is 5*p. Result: 0.0196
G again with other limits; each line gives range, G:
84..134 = 0.0187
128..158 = 0.0193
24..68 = 0.0195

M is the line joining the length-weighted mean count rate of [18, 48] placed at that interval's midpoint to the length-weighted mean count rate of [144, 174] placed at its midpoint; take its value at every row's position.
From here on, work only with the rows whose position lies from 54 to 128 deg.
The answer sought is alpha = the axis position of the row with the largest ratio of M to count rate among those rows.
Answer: 66 deg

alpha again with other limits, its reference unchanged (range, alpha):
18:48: 21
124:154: 151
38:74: 66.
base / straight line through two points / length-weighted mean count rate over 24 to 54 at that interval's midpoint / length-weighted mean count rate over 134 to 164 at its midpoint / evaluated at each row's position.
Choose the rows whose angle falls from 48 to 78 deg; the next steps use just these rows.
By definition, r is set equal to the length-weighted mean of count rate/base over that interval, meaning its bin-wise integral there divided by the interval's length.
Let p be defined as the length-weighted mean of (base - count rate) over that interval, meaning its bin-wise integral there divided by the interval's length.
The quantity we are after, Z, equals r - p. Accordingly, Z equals -9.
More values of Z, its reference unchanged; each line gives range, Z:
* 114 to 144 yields 19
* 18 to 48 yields 2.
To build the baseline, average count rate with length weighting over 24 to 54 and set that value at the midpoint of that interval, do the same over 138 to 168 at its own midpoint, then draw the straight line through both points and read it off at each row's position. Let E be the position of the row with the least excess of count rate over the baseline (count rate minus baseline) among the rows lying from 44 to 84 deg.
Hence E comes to 66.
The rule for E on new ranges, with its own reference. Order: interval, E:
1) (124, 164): 161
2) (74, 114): 81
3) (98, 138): 101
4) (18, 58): 51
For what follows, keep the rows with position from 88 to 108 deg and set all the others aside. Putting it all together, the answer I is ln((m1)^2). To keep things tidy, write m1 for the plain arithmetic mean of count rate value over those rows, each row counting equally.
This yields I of 11.14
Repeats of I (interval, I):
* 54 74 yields 11.02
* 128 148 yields 11.15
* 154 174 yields 10.63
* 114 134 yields 11.23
